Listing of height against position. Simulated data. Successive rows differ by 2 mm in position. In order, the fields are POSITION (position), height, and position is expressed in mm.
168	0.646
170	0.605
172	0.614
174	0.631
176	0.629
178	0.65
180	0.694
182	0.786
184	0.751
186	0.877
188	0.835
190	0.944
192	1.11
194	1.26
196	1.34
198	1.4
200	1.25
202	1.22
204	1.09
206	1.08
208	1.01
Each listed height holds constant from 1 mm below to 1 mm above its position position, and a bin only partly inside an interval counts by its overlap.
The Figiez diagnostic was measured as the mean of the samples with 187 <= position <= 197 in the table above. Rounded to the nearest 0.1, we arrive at 1.1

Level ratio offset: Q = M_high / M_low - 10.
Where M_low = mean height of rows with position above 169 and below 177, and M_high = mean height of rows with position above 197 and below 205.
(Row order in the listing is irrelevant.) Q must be -8.0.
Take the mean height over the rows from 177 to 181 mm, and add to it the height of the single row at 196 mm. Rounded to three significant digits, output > 2.01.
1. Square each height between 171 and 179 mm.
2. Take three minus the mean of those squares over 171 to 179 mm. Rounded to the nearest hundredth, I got 2.60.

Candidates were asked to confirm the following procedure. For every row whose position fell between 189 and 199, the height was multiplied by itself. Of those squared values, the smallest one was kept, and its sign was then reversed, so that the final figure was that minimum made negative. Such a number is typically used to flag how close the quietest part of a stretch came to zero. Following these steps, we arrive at -0.89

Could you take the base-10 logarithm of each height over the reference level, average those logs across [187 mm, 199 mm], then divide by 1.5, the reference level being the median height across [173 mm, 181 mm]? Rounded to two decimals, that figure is 0.16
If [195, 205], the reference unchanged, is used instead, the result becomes 0.19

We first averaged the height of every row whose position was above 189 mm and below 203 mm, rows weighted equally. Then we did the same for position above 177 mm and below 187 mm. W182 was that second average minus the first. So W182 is -0.47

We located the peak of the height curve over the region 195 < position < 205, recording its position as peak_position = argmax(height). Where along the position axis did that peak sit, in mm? 198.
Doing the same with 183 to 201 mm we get 198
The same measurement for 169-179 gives 178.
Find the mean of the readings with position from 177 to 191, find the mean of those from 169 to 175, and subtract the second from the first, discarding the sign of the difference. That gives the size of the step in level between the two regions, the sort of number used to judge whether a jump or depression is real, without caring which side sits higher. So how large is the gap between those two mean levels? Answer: 0.17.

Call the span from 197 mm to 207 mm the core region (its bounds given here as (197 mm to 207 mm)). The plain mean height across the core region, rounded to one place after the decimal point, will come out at 1.2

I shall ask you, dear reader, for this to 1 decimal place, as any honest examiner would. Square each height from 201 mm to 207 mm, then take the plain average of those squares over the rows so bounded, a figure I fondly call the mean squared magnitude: 1.3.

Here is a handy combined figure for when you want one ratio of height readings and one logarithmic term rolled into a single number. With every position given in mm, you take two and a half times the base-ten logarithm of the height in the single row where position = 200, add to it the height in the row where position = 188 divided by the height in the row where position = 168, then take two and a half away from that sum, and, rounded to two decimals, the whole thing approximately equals -0.97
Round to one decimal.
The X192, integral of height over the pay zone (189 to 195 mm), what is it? 6.6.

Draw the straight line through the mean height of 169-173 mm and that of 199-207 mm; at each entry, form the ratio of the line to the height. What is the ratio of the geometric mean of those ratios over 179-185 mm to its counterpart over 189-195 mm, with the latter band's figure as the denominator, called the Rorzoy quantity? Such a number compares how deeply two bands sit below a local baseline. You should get 1.22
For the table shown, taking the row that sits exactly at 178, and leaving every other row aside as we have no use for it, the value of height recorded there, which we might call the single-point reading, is 0.65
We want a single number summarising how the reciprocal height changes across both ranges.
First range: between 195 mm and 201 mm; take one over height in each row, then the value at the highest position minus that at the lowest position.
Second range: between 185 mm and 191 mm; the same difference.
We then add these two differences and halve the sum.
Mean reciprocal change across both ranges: -0.01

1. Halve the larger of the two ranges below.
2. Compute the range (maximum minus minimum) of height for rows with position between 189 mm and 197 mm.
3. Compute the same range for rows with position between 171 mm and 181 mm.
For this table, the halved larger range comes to 0.20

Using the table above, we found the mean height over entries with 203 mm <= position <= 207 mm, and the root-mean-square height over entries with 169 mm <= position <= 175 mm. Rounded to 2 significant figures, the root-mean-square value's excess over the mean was -0.47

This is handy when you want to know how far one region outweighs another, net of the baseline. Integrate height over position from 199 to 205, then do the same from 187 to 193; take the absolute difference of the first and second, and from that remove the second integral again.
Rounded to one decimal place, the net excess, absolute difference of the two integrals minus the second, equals -4.4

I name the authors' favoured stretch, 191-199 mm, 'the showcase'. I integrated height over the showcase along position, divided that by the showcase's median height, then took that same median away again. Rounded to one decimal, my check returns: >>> 6.6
